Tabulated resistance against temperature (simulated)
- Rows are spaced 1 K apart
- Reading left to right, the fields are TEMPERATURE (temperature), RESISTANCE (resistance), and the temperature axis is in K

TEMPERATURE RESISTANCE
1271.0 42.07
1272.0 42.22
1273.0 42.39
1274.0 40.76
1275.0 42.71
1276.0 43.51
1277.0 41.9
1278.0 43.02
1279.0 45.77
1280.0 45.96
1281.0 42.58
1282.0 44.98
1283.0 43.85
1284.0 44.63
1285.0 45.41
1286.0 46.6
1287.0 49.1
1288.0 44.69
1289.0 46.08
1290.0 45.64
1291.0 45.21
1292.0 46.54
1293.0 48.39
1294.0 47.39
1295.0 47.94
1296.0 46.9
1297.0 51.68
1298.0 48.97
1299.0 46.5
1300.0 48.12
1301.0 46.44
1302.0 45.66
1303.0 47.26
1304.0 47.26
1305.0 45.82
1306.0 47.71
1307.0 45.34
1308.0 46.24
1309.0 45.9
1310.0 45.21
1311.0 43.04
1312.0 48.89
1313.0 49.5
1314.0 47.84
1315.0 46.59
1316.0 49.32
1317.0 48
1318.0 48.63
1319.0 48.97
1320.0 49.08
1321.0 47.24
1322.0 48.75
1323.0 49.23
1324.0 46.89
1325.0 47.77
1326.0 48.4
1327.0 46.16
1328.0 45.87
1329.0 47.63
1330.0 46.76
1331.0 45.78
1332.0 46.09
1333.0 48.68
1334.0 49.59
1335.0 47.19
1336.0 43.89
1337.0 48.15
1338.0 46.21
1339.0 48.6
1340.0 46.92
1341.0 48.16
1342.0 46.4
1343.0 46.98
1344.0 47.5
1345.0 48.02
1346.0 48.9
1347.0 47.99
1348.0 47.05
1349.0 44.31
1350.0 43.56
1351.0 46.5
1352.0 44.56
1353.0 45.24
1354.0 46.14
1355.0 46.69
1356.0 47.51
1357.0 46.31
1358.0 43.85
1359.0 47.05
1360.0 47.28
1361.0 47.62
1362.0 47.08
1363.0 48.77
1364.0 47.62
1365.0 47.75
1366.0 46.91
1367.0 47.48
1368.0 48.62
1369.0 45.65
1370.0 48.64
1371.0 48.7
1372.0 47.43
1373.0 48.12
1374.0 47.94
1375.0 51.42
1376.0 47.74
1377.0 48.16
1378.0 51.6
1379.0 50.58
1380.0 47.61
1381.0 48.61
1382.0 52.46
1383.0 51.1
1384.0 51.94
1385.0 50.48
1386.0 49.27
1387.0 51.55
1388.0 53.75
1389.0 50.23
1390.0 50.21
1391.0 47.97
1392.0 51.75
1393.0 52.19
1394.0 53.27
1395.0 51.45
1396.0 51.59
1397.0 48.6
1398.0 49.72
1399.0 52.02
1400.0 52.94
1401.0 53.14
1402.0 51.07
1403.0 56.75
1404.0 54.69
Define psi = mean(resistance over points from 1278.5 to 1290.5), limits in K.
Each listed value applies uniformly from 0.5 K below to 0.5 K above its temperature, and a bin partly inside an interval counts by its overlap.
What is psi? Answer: 45.4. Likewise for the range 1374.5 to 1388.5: 50.4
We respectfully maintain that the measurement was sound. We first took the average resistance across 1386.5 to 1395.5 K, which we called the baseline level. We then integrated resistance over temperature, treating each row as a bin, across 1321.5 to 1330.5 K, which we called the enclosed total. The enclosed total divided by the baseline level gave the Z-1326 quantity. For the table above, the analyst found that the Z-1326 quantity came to 8.3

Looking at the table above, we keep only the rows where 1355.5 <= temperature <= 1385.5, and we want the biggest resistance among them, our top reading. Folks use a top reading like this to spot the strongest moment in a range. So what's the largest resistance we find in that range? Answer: 52.46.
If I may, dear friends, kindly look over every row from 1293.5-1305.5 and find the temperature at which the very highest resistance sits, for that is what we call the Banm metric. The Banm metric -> 1297.0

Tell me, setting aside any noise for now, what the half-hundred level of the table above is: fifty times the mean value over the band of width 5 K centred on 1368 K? 2373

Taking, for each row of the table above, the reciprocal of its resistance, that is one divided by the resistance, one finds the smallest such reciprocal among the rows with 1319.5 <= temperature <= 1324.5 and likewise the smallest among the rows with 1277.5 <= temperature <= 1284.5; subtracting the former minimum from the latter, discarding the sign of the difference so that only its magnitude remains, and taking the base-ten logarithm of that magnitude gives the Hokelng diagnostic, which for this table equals -2.8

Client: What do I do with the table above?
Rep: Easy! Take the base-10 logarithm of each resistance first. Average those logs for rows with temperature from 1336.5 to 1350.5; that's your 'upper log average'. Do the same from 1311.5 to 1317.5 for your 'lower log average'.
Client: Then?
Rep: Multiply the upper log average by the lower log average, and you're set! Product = 2.82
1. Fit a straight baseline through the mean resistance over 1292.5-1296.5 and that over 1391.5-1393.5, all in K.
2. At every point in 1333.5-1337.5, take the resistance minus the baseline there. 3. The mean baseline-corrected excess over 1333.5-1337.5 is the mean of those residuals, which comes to -2.3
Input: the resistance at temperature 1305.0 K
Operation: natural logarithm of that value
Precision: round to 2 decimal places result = 3.82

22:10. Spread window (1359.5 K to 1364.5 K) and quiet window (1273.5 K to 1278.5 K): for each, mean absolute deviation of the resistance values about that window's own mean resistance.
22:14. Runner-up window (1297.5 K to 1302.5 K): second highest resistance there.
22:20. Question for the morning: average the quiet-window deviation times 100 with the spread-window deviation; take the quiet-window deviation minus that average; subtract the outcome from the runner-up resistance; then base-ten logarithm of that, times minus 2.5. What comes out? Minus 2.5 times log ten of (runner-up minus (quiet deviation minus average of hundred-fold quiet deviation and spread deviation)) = -4.9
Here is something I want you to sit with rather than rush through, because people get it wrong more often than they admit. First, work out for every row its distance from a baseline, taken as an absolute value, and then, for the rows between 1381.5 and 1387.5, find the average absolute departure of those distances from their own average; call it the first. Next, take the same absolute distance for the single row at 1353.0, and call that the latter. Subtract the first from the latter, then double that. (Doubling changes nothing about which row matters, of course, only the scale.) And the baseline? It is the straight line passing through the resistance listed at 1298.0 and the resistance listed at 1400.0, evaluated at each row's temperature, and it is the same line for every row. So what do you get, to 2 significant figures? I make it 10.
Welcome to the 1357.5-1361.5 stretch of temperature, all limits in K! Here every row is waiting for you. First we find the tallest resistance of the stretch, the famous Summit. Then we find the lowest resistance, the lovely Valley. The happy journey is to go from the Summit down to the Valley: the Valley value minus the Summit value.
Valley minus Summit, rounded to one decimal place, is -3.8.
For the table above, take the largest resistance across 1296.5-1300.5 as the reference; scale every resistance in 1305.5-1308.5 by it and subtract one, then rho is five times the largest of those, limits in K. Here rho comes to -0.38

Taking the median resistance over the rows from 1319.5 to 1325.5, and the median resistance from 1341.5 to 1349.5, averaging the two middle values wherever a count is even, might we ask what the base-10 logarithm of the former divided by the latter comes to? 0.009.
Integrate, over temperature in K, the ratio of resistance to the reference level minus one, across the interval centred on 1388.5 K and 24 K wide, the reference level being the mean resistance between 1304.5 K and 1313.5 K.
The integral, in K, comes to 2.3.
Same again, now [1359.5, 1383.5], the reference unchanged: 1.1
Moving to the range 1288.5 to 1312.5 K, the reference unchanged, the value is 0.2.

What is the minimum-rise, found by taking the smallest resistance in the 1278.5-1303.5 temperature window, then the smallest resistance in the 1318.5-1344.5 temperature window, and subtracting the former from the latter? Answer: 1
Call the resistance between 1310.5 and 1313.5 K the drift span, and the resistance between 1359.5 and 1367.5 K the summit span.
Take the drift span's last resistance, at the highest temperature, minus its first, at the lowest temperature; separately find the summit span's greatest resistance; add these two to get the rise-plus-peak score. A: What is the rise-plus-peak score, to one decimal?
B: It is 55.2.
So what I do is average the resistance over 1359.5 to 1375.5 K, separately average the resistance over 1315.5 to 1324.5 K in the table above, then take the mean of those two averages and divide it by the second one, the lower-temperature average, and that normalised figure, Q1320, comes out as 0.99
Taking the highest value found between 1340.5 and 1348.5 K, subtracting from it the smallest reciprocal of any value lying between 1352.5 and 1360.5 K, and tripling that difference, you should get 147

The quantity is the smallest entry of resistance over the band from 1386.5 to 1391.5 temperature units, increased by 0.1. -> 48.1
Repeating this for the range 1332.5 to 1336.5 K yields 44.0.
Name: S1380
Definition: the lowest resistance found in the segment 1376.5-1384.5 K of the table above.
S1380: 47.61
